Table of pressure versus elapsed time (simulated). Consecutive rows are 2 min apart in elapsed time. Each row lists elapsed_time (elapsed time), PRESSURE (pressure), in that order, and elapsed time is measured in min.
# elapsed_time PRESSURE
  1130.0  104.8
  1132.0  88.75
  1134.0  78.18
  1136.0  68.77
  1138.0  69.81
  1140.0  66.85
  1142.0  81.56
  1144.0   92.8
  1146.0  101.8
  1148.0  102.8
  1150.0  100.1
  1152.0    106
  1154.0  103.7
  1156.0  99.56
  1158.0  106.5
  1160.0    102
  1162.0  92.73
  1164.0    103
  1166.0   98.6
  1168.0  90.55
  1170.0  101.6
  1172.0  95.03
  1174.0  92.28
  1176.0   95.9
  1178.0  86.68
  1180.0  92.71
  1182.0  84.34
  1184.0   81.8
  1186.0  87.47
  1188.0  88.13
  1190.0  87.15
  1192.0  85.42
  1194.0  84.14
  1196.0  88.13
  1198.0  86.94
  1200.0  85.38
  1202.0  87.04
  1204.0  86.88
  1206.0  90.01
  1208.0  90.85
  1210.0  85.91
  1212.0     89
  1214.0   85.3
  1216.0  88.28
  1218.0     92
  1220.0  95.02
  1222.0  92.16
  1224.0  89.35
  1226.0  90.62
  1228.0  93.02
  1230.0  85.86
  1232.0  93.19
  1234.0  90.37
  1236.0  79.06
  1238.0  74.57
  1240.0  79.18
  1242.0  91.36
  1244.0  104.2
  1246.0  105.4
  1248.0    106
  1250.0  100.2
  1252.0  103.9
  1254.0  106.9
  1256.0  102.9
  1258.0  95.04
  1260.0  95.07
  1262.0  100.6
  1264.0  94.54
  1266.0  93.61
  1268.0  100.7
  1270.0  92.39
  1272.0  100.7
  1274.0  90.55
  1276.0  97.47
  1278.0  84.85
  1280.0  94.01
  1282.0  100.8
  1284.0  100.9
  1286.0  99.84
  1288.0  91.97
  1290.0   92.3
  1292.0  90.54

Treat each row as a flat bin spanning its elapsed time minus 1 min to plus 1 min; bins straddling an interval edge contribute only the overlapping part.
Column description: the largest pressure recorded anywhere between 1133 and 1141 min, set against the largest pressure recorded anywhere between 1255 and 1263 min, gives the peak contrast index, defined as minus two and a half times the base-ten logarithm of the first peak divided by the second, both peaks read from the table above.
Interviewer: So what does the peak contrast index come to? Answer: 0.30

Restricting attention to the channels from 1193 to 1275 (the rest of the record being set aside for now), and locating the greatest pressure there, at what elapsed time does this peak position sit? 1254.0 min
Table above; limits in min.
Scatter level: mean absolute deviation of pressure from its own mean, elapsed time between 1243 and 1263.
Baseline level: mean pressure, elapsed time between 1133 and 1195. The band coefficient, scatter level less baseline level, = -88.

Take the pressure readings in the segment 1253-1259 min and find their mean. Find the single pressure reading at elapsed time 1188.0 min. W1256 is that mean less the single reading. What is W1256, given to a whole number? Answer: 13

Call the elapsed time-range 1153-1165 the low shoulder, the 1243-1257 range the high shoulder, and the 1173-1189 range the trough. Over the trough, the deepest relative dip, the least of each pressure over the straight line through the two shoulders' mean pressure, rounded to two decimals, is 0.80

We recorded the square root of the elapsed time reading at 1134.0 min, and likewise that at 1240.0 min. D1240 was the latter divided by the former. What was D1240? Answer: 1.01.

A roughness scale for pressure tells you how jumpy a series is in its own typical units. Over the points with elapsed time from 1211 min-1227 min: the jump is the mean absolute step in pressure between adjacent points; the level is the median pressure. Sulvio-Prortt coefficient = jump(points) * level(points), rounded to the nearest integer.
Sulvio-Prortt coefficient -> 262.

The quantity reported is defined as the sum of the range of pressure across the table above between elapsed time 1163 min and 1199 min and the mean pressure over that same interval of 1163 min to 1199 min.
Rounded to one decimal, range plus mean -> 111.7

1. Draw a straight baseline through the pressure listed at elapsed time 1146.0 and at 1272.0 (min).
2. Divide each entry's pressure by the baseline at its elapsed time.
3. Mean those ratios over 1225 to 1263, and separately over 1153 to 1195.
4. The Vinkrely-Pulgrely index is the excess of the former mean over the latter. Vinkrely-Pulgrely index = 0.019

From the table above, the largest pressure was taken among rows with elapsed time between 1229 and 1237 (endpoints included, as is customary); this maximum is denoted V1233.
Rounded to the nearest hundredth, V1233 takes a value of 93.19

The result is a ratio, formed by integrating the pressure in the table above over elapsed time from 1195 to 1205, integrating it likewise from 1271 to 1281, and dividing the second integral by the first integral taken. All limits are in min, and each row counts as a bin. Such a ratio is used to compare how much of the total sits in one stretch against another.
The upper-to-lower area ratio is 1.08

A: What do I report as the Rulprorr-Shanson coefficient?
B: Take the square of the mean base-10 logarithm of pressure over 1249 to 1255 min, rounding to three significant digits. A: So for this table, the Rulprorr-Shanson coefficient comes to 4.06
